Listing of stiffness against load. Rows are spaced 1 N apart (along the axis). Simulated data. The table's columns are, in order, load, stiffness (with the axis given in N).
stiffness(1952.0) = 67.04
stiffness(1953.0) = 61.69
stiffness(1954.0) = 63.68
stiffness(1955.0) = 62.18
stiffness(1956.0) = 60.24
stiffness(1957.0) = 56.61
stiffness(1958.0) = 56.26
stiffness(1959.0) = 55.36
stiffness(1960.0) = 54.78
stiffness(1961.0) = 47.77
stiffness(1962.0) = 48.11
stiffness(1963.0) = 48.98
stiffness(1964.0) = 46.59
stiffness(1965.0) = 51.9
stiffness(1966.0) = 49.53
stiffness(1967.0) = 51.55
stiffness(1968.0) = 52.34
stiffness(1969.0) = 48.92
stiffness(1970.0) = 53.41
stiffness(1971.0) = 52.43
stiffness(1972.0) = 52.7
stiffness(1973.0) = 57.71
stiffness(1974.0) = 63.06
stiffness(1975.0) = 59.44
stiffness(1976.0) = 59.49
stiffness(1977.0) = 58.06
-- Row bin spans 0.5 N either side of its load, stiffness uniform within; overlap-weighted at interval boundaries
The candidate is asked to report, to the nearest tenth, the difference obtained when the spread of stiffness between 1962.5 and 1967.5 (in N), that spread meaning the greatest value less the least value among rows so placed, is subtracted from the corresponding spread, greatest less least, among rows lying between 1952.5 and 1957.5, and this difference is 1.8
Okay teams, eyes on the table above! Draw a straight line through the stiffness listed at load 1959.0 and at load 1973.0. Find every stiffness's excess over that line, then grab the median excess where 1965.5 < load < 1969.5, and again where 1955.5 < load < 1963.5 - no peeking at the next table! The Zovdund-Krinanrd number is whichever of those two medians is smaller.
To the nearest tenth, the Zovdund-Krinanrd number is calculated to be -6.1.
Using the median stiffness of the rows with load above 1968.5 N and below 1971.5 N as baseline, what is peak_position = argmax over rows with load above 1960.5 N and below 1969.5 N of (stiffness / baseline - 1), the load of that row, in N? 1968.0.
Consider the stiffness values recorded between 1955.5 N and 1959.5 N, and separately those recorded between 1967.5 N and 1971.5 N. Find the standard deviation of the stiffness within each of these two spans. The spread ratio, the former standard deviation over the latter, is 1.09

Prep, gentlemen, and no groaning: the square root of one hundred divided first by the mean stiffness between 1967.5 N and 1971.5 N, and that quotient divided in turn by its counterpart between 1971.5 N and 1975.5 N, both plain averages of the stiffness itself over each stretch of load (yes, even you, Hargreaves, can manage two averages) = 0.1821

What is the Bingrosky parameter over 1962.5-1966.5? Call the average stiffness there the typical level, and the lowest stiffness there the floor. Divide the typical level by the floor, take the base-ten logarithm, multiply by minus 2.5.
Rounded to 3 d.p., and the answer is -0.060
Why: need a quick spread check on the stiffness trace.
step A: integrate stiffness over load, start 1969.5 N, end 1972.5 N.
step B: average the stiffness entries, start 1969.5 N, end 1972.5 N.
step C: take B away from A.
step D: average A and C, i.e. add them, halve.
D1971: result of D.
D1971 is 132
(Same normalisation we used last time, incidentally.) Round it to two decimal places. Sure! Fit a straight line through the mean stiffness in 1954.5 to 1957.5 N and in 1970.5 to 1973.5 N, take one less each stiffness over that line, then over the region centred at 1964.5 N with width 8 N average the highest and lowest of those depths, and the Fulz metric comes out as 0.12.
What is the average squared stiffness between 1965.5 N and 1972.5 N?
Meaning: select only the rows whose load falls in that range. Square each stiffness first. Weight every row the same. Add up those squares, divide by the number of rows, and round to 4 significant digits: 2660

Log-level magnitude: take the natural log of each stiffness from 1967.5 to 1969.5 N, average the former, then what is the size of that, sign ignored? 3.92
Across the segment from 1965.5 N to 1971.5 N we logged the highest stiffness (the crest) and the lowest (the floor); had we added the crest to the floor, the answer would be 102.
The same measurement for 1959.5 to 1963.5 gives 103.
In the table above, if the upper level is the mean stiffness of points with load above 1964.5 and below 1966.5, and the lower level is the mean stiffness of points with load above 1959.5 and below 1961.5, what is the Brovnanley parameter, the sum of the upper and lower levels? 102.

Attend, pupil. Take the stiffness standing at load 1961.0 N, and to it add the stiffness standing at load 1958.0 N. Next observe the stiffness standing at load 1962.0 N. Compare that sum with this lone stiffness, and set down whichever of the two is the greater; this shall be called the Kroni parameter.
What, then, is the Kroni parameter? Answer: 104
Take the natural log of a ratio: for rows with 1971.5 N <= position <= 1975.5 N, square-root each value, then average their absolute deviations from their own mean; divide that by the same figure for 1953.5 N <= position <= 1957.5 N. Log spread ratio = 0.31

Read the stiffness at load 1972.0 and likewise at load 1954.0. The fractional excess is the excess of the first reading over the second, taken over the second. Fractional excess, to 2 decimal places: -0.17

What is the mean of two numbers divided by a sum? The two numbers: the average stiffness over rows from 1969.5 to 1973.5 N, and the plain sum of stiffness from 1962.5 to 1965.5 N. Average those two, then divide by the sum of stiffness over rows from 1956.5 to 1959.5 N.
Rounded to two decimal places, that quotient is 0.60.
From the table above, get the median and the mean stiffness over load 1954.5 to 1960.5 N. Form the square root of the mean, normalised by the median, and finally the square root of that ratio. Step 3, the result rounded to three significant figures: 0.367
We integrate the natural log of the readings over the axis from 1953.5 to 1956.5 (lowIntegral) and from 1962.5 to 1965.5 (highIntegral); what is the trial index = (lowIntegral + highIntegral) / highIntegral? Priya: 2.06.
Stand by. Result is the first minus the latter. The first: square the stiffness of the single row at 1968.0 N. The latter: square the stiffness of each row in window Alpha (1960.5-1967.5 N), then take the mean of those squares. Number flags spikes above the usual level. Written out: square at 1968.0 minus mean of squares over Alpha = 315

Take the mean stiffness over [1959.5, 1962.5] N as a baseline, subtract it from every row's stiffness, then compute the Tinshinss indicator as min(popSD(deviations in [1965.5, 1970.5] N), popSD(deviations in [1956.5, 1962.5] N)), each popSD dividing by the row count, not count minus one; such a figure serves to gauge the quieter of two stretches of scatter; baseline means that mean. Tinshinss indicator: 1.7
